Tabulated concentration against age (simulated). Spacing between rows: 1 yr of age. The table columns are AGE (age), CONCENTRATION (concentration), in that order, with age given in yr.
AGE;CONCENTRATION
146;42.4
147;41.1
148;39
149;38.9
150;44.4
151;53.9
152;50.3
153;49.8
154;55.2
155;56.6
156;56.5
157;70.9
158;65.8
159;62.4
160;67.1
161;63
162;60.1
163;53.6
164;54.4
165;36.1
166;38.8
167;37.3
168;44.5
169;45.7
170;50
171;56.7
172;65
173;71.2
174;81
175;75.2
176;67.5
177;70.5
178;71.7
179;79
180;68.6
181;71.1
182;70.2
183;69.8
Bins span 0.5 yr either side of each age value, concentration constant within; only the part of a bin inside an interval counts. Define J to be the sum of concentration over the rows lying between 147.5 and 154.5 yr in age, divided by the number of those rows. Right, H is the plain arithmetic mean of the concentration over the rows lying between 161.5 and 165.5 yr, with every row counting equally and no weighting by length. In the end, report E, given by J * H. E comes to 2418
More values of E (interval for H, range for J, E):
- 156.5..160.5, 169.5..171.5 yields 3550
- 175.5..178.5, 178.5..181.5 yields 5096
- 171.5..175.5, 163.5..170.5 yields 3204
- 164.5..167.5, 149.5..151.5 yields 1838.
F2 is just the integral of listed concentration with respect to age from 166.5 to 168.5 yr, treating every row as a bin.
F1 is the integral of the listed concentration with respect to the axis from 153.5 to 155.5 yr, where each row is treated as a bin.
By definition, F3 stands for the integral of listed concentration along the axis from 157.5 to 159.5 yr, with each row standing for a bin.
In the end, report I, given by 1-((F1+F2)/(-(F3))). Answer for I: 2.5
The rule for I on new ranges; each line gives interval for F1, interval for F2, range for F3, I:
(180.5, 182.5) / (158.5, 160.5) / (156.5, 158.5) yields 3.0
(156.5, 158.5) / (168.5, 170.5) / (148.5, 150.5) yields 3.8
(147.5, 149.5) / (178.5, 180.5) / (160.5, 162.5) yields 2.8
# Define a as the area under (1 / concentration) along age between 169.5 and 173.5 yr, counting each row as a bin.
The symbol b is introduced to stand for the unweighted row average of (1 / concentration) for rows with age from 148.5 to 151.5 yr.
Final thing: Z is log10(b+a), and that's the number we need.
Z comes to -1.05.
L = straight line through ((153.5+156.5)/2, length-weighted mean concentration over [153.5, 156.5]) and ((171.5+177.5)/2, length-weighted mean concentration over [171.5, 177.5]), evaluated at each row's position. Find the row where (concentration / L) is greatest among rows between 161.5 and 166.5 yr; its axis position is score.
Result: 162 yr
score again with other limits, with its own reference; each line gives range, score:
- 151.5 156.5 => 155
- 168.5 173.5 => 173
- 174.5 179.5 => 179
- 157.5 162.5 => 158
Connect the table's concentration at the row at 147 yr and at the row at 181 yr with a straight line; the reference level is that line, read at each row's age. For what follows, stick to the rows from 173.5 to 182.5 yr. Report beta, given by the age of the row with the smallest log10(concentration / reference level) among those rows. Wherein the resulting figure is 182 yr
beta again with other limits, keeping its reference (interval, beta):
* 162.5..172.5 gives 165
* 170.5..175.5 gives 171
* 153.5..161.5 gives 156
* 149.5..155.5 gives 150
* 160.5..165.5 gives 165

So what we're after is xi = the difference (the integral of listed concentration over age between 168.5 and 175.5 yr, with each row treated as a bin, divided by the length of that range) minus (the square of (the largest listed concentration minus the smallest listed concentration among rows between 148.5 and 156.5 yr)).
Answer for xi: -250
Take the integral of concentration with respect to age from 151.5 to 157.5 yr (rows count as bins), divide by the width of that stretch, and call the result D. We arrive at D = 57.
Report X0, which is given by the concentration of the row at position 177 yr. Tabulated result 70.5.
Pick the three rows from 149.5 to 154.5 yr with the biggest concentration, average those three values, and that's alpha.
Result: 53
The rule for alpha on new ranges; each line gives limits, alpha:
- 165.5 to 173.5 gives 64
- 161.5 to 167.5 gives 56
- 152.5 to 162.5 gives 68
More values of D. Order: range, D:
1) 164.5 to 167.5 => 37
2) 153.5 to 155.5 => 56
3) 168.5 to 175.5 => 64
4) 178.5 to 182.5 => 72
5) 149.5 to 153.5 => 50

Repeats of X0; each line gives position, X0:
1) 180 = 68.6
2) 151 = 53.9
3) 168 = 44.5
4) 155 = 56.6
